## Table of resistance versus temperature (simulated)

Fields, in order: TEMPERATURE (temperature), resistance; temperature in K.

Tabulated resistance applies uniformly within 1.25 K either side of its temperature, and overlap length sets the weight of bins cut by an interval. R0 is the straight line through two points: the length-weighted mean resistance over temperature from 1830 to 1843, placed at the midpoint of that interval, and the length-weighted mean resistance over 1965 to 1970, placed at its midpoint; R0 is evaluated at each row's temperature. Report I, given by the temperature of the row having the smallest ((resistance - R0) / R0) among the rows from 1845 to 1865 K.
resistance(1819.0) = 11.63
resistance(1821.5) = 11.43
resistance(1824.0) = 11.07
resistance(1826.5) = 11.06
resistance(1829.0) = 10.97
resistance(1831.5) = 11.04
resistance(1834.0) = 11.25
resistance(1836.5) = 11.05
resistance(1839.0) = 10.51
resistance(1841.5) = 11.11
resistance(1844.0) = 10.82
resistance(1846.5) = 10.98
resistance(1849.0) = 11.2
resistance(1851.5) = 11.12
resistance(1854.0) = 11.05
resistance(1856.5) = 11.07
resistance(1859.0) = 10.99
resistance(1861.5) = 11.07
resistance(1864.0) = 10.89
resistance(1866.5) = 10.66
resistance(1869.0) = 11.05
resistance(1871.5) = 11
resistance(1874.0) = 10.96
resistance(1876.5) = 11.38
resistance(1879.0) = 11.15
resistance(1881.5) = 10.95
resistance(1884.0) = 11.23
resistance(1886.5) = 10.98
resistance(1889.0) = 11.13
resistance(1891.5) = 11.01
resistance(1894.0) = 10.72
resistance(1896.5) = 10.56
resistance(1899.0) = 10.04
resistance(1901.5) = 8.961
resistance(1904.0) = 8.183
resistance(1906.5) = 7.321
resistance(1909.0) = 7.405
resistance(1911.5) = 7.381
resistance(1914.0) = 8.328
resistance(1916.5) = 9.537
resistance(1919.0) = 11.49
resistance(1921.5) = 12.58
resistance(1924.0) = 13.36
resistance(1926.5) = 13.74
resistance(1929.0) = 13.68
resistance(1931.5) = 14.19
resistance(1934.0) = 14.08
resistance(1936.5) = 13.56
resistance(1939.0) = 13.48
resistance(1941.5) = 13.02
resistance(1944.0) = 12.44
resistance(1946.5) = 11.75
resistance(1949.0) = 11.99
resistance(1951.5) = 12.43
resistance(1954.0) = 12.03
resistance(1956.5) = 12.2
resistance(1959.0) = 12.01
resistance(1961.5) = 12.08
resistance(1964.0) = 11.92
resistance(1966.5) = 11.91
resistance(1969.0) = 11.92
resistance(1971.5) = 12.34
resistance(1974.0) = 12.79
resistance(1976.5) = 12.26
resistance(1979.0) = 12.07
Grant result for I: 1864.0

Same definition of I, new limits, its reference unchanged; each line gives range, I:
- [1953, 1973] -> 1969.0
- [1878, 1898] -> 1896.5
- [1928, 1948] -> 1946.5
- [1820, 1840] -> 1839.0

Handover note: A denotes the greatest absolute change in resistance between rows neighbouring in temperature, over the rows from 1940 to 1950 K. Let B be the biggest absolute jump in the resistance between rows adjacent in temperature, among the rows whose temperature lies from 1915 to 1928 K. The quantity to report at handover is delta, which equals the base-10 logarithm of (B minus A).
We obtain 0.10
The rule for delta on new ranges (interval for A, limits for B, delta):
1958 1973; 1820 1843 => -0.74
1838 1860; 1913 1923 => 0.13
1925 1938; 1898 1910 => -0.25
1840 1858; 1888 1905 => -0.10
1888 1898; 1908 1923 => 0.22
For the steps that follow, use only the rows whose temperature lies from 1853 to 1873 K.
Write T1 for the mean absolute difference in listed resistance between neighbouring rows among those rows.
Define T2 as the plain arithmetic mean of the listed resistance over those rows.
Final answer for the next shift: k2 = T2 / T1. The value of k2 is 75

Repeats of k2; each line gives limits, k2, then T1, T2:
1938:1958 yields 29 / 0.43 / 12.4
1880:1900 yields 43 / 0.25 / 10.8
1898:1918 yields 12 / 0.71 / 8.4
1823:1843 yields 45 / 0.25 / 11.0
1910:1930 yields 12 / 0.92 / 11.3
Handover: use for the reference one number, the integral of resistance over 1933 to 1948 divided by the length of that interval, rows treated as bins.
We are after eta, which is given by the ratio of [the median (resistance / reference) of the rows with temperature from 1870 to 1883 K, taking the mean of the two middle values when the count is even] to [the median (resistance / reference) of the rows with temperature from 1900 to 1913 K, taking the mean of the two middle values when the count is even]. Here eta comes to 1.49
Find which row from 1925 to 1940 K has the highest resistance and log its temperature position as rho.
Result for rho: 1931.5 K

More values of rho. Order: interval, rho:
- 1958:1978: 1974.0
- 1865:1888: 1876.5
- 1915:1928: 1926.5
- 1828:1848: 1834.0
